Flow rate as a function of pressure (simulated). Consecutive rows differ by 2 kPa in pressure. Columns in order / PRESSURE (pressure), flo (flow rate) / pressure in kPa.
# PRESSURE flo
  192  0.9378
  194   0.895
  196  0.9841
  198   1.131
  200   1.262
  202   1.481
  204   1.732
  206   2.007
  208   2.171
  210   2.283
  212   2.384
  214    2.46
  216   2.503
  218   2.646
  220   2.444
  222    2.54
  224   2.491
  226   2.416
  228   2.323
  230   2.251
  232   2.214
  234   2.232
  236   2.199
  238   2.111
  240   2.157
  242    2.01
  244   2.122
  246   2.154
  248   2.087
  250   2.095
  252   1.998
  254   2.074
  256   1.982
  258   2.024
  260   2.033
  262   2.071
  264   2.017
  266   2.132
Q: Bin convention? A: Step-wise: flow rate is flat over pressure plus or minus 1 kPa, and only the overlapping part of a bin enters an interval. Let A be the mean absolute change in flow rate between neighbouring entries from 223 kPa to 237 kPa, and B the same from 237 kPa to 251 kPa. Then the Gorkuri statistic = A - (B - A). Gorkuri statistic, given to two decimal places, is 0.04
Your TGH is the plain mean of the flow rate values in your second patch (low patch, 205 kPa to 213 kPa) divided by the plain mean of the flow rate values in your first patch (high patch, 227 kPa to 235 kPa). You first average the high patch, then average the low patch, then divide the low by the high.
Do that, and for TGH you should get 1.0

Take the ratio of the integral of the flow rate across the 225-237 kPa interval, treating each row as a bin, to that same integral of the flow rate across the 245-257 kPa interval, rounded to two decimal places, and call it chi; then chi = 1.10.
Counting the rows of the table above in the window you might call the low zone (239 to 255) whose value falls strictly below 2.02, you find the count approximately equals 2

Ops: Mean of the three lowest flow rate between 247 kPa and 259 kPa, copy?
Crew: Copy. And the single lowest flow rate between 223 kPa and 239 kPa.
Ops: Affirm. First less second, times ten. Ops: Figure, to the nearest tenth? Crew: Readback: -1.1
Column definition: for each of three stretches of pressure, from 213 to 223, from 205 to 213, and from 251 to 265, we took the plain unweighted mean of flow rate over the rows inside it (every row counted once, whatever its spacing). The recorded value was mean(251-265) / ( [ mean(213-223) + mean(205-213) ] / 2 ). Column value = 0.86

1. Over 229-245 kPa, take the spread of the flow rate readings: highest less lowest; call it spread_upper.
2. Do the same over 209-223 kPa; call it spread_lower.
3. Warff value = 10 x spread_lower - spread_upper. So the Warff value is 3.4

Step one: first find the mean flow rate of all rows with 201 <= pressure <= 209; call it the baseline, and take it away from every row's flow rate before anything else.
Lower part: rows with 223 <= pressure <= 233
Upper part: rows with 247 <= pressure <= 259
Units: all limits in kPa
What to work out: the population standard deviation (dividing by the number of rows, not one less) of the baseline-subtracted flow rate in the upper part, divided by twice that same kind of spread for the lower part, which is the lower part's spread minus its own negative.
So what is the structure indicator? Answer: 0.22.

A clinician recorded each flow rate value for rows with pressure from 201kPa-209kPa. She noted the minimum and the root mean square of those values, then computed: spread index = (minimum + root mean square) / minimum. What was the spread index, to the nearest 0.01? 2.26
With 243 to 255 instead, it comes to 2.05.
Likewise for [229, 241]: 2.04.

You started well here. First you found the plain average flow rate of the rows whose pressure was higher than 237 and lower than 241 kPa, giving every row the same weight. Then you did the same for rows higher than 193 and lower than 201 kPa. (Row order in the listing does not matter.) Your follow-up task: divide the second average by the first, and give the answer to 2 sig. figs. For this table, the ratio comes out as 0.50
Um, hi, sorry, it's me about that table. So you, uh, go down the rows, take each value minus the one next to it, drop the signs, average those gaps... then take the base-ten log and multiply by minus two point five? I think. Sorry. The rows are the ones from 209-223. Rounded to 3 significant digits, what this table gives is 2.39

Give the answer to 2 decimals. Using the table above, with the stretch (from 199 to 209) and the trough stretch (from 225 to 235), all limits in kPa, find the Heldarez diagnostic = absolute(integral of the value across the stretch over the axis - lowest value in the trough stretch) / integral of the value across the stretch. 0.87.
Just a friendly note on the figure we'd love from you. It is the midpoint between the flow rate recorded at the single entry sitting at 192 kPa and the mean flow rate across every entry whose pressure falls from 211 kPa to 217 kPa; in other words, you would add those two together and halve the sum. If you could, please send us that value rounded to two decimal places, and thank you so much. 1.69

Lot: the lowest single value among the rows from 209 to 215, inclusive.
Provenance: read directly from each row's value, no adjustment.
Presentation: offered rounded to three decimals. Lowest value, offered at 2.283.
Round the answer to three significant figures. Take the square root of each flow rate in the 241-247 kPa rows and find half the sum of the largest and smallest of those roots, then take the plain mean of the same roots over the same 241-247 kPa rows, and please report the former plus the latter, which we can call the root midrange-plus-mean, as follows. 2.89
